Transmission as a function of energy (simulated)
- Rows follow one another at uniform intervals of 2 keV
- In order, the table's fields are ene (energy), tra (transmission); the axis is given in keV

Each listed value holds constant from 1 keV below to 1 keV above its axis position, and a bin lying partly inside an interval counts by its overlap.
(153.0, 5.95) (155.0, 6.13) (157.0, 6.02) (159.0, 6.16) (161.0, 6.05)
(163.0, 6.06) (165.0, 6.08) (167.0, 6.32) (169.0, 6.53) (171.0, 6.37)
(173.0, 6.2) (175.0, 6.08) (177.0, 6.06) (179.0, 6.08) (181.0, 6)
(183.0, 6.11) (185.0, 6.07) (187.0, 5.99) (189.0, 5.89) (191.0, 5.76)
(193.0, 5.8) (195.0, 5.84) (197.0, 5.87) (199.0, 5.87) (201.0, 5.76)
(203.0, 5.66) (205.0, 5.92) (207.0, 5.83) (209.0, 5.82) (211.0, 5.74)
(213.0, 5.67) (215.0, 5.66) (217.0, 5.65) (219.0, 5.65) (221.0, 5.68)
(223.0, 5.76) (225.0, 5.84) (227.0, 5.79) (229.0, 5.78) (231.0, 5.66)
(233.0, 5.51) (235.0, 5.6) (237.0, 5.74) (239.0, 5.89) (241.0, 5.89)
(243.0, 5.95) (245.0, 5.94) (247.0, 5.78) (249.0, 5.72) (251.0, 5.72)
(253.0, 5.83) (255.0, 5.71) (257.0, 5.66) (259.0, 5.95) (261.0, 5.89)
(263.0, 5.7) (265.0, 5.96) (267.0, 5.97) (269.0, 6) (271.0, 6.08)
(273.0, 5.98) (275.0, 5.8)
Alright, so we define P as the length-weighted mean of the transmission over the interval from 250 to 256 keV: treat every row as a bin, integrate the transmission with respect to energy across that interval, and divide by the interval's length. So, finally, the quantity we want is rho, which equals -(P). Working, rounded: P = 5.75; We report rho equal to -5.8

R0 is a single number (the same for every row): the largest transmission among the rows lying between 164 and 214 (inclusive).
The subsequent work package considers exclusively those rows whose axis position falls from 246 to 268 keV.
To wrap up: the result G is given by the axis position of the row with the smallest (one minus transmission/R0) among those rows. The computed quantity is 267.0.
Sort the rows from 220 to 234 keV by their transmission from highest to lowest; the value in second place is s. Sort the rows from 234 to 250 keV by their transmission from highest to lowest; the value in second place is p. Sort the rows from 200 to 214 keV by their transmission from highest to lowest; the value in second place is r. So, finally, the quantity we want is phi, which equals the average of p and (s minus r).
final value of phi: 2.95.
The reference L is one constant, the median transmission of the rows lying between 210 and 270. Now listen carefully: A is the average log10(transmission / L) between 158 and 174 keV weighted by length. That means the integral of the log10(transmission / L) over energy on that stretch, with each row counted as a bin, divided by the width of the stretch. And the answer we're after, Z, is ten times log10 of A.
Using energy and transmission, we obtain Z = -15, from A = 0.034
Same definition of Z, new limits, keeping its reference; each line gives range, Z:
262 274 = -18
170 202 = -18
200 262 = -30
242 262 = -23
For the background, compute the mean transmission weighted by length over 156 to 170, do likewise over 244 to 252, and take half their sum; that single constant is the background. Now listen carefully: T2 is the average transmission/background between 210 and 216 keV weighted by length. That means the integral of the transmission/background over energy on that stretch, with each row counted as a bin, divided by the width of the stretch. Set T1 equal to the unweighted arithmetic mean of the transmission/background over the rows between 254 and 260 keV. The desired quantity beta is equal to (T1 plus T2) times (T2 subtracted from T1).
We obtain 0.03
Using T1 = 0.965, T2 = 0.95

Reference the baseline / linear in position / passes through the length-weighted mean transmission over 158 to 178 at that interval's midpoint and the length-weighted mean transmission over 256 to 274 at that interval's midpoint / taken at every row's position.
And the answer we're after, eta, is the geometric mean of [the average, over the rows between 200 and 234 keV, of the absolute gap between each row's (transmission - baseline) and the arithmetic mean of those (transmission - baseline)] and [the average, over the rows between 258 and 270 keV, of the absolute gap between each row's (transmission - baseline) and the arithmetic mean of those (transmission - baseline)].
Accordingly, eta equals 0.080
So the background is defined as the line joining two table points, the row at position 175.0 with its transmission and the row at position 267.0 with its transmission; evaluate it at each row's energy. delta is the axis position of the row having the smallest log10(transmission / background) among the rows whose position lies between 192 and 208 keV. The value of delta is 203.0 keV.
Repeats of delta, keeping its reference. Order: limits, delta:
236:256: 255.0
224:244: 233.0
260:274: 263.0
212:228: 217.0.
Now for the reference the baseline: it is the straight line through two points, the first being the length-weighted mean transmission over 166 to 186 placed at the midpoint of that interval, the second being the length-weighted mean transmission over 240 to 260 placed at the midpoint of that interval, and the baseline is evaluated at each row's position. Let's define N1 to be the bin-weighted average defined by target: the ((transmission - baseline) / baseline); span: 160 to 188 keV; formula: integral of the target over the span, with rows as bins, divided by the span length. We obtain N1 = -0.01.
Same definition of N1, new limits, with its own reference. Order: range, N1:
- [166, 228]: -0.03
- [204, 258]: -0.03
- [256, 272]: 0.03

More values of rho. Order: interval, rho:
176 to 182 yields -6.0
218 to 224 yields -5.7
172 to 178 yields -6.1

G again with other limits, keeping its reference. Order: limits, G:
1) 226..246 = 243.0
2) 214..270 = 269.0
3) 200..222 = 205.0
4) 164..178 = 169.0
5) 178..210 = 183.0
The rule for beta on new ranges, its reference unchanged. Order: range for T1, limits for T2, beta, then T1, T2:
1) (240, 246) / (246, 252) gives 0.06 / 0.991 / 0.96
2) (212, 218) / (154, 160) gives -0.15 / 0.946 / 1.02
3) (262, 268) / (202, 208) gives 0.02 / 0.982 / 0.97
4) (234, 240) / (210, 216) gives 0.02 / 0.960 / 0.95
